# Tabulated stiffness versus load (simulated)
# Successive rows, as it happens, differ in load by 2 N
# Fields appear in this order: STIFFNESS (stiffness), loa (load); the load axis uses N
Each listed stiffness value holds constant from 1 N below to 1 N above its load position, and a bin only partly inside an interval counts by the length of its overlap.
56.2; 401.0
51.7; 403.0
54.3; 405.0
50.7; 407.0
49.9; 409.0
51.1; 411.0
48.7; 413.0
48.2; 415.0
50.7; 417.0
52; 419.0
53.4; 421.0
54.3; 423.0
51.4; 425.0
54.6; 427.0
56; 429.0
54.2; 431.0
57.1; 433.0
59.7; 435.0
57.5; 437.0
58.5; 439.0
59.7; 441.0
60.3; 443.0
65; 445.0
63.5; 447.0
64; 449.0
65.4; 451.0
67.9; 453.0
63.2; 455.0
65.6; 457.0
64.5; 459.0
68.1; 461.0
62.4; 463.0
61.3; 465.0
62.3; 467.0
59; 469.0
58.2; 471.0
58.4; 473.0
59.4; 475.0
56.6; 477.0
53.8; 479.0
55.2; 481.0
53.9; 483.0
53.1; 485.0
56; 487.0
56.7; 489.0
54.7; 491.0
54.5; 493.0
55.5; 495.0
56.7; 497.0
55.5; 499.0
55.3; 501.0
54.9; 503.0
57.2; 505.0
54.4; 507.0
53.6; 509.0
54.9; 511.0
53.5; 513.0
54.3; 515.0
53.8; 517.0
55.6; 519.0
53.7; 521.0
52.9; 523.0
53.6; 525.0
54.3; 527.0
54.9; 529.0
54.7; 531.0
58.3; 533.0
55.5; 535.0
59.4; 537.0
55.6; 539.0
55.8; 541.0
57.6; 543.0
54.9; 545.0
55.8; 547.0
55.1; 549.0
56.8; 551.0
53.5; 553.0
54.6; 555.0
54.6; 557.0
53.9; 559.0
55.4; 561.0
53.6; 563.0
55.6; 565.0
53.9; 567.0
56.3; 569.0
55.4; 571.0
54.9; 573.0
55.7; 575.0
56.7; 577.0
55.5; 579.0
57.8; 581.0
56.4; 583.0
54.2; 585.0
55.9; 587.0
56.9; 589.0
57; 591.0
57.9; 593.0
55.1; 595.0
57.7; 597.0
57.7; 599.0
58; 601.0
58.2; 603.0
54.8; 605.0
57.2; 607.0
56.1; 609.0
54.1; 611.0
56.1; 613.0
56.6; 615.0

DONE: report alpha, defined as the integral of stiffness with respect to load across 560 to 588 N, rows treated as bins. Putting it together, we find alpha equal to 1555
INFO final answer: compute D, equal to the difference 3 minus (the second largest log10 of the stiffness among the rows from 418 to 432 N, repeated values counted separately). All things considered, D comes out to 1.26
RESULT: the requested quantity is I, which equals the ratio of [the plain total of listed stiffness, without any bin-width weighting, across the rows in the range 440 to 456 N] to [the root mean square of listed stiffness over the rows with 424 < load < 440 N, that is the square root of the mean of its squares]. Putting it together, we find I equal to 9.1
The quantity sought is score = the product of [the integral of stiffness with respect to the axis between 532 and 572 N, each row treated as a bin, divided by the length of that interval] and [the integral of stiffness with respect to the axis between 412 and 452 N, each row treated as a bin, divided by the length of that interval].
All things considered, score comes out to 3152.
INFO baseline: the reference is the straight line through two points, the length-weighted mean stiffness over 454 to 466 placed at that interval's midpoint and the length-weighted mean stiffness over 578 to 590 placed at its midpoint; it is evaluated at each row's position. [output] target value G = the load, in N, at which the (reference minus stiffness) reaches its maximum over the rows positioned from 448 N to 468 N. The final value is 465.0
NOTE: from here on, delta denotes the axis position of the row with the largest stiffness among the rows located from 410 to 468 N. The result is 461.0 N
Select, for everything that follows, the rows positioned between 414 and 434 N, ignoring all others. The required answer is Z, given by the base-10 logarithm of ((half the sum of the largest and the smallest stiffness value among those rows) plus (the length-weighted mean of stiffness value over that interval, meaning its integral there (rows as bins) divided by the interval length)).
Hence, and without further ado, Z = 2.02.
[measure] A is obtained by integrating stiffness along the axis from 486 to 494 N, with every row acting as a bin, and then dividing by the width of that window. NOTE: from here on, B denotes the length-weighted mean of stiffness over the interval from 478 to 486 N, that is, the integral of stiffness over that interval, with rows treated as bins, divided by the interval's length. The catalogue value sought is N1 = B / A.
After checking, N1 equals 0.97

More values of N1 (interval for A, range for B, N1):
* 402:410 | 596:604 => 1.12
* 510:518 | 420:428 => 0.99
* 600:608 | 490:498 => 0.97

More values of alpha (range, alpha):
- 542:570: 1543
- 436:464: 1771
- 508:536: 1527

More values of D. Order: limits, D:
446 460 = 1.18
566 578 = 1.25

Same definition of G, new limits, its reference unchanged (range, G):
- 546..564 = 553.0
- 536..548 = 545.0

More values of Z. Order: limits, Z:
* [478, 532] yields 2.04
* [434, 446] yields 2.08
